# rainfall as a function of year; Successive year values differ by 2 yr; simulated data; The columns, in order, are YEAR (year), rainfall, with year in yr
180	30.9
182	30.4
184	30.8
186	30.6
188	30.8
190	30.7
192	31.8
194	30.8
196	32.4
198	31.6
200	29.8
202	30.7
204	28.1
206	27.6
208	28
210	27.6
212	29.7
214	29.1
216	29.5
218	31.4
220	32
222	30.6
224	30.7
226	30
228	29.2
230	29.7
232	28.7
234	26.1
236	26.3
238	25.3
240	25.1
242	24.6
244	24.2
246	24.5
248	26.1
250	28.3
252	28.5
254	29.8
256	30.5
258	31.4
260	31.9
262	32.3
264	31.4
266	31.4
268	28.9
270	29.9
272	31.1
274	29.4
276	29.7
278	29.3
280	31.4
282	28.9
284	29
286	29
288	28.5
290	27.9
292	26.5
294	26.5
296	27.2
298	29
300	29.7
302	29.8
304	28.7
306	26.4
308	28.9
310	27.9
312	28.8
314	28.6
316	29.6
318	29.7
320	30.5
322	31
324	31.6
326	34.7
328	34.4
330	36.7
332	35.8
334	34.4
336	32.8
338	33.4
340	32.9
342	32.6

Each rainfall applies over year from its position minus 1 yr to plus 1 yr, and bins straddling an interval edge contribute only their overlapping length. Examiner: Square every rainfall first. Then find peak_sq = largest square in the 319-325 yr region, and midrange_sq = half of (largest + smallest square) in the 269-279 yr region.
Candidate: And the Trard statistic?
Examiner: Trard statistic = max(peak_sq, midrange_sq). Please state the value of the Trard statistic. 999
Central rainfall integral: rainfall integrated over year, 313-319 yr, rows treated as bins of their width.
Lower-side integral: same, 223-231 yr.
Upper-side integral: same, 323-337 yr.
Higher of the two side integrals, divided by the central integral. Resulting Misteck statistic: 2.7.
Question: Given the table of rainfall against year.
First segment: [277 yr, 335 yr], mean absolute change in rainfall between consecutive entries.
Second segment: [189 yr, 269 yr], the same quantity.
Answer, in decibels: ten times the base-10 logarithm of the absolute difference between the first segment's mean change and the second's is -10.5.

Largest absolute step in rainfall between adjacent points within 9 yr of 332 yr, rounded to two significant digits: 3.1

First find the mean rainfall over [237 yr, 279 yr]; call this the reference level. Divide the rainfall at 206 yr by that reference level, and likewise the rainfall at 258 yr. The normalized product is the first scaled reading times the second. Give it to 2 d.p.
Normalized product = 1.05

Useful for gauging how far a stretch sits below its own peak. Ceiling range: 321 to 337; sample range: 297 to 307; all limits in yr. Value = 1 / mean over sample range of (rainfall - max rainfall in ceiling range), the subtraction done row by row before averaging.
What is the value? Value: -0.13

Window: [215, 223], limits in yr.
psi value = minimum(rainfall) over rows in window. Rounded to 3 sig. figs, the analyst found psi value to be 29.5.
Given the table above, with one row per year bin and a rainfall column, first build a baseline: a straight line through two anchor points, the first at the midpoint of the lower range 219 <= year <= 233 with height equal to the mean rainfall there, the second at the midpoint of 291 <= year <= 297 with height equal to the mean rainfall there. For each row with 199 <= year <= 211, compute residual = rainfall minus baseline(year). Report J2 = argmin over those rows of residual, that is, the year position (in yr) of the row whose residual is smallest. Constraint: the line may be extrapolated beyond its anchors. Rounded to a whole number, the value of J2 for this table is 206 yr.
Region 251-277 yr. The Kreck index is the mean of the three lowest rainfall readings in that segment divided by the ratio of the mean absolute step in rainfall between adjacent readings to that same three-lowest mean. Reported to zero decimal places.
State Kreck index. 881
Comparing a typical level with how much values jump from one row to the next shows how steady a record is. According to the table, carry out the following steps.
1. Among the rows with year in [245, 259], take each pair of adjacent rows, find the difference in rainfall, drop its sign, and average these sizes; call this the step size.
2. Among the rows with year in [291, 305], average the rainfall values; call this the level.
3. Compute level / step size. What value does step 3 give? 25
